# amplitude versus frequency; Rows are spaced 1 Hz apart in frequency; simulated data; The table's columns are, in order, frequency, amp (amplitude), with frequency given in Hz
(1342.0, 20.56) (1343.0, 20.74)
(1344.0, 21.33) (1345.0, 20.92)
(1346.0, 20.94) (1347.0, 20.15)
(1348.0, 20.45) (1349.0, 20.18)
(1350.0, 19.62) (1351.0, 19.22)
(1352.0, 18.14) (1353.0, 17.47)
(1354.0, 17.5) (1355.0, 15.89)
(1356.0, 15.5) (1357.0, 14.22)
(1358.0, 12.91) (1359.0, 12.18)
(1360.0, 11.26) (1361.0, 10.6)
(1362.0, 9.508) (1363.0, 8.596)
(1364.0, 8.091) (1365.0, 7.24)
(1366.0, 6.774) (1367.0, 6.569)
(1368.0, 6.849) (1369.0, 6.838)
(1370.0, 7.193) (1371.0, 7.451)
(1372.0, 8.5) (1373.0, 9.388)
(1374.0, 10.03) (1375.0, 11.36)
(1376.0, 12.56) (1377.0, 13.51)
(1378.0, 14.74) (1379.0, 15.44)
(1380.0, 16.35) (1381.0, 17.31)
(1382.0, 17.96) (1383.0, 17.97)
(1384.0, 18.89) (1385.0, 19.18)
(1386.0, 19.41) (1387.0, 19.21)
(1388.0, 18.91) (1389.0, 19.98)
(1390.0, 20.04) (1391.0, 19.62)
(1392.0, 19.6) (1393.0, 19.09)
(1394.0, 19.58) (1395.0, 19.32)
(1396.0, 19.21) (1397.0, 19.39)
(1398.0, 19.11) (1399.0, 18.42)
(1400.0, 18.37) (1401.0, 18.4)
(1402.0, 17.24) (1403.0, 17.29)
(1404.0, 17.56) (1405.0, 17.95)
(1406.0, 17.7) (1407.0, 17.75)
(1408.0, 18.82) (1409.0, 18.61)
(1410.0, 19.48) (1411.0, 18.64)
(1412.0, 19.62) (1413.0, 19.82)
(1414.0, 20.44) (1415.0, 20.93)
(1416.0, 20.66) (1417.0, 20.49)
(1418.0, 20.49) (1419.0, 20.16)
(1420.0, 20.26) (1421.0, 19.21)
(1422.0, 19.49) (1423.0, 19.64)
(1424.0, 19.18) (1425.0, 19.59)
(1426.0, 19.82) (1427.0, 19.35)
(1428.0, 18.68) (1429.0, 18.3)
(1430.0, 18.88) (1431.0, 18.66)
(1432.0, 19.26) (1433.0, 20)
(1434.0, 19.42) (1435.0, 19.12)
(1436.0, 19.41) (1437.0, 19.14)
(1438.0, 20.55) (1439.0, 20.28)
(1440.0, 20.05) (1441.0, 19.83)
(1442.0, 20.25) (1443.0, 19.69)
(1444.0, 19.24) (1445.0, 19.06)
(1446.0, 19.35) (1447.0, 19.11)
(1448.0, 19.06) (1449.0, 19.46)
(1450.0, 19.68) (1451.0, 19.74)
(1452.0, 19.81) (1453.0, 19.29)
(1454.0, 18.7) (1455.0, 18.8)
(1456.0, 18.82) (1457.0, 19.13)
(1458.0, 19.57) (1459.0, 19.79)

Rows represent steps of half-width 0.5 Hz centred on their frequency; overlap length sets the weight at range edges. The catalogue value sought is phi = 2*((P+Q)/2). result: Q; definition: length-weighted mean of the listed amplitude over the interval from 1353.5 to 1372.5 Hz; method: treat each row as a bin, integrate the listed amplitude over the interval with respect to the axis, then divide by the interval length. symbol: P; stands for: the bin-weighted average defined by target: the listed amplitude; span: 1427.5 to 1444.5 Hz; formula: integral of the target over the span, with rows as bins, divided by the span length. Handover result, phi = 30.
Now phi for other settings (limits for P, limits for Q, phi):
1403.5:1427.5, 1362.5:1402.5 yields 34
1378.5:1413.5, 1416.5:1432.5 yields 38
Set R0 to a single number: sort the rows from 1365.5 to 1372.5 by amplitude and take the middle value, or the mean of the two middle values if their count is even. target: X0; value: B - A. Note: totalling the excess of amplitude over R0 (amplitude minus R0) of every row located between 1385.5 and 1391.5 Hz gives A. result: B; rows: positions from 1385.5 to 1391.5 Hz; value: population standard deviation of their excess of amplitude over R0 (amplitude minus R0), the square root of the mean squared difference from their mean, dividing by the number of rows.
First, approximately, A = 76.1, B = 0.4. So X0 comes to -76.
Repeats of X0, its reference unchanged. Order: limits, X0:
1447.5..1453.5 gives -76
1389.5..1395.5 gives -76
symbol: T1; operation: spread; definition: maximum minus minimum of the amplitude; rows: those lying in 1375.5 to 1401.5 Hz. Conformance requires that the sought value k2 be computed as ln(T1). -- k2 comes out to 2.0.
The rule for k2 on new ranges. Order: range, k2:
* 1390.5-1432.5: 1.3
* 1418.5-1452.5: 0.8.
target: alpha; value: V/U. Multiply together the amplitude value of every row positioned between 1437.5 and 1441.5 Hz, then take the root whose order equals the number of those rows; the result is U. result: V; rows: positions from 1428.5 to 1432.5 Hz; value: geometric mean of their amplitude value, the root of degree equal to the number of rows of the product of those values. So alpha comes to 0.9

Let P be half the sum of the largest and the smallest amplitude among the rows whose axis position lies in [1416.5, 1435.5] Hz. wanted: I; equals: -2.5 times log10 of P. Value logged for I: -3.219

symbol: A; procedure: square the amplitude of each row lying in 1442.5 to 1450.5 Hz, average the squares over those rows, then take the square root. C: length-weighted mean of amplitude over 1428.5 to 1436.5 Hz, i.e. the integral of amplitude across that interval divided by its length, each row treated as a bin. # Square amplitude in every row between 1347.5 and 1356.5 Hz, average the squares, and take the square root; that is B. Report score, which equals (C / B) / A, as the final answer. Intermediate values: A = 19.3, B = 18.3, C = 19.1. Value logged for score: 0.054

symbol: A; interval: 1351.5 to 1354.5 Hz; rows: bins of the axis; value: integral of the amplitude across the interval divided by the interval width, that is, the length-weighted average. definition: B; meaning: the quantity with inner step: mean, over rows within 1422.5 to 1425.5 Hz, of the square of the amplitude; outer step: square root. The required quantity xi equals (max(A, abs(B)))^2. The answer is 379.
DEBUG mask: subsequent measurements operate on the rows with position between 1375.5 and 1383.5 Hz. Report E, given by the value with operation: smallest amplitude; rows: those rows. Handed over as 12.56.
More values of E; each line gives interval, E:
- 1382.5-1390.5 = 17.97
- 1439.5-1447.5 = 19.06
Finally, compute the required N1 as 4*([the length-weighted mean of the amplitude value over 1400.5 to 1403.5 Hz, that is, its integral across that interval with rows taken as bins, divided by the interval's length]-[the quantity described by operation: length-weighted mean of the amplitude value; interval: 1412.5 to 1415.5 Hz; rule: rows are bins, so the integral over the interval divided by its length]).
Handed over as -11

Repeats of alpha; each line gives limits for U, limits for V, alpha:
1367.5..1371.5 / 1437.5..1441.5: 2.9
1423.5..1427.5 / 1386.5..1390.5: 1.0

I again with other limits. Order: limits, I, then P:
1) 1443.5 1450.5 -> -3.218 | 19.4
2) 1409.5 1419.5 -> -3.241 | 19.8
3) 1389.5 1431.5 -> -3.202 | 19.1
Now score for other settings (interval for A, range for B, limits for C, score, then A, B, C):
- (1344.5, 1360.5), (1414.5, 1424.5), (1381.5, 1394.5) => 0.054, 17.6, 20.1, 19.2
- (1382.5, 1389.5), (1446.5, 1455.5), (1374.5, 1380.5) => 0.038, 19.1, 19.3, 14.0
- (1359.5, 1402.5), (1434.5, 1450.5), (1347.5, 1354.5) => 0.063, 15.4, 19.6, 18.9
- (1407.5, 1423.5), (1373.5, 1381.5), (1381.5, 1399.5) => 0.069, 19.8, 14.1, 19.2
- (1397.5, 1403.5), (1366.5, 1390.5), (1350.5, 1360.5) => 0.057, 18.2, 14.8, 15.4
